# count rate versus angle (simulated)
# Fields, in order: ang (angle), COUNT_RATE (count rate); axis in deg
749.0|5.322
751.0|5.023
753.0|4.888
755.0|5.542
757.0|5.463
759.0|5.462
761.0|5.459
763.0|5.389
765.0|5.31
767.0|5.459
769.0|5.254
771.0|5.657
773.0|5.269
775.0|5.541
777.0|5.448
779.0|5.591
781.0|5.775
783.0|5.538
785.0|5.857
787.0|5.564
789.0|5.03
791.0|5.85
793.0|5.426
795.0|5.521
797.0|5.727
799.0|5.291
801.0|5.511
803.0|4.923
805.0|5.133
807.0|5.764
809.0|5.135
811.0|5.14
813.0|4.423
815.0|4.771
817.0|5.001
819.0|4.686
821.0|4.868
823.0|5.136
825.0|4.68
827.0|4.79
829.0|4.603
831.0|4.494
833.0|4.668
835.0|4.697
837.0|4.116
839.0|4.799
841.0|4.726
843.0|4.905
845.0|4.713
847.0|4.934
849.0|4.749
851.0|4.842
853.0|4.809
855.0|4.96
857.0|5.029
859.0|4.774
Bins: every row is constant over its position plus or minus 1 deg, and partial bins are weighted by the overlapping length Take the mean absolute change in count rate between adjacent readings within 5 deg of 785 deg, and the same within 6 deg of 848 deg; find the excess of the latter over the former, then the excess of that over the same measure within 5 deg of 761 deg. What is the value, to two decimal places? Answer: -0.24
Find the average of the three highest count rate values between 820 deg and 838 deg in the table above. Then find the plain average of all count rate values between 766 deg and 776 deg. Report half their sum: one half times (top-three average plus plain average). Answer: 5.2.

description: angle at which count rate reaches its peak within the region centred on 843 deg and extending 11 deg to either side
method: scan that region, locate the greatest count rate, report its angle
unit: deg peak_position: 847.0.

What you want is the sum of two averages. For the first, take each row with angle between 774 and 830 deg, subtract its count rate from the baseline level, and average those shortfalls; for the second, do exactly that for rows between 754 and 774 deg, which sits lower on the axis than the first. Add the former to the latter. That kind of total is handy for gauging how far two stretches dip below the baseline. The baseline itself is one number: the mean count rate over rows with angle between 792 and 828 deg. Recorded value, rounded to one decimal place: -0.5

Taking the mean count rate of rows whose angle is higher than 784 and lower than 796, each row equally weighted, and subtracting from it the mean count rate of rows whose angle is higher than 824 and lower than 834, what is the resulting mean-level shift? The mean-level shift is 0.89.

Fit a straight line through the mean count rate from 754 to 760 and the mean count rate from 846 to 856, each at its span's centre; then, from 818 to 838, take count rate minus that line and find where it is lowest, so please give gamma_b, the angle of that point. 837.0 deg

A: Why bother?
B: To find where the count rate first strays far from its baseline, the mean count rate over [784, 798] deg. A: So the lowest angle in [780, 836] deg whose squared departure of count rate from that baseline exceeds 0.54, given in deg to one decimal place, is 813.0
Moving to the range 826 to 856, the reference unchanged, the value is 827.0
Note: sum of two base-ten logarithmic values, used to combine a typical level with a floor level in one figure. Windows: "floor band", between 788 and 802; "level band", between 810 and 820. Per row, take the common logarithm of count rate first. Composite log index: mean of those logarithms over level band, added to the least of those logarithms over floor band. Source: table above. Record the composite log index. 1.38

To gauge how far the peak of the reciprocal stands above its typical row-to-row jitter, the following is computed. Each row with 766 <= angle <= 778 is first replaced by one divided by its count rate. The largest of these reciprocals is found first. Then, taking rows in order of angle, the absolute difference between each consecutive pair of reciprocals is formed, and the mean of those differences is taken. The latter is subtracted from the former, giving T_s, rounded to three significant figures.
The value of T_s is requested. 0.181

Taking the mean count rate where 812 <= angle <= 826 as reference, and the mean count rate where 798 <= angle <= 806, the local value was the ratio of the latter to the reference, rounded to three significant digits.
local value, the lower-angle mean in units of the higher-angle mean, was 1.09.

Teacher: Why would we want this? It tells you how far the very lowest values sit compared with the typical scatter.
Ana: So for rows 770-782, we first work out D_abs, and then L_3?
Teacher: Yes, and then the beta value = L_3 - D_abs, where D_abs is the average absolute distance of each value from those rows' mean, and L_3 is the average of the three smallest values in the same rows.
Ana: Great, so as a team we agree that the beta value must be 5.29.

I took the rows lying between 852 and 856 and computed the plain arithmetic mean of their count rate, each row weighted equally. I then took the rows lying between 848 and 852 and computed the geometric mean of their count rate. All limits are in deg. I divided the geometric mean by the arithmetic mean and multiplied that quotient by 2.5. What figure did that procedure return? 2.45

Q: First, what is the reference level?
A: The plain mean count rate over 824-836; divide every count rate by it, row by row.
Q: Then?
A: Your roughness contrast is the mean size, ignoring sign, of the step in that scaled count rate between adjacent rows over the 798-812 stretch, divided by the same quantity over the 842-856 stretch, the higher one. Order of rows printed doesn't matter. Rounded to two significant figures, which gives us 2.6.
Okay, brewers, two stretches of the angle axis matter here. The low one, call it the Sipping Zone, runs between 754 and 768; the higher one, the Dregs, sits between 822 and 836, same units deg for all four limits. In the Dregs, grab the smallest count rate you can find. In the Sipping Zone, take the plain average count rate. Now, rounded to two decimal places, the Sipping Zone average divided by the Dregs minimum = 1.21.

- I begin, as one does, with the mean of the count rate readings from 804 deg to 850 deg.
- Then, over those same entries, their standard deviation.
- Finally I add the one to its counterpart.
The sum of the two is 5.1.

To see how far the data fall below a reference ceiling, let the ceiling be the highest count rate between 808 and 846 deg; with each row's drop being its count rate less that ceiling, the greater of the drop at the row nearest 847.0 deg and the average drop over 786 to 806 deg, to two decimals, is 0.26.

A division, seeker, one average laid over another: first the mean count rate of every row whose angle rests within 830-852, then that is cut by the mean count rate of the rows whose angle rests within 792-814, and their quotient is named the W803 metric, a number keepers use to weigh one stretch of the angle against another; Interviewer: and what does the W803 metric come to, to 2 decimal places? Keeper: 0.89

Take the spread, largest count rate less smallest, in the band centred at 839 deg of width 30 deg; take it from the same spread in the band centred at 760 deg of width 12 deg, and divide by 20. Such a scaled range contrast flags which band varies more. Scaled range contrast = -0.029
